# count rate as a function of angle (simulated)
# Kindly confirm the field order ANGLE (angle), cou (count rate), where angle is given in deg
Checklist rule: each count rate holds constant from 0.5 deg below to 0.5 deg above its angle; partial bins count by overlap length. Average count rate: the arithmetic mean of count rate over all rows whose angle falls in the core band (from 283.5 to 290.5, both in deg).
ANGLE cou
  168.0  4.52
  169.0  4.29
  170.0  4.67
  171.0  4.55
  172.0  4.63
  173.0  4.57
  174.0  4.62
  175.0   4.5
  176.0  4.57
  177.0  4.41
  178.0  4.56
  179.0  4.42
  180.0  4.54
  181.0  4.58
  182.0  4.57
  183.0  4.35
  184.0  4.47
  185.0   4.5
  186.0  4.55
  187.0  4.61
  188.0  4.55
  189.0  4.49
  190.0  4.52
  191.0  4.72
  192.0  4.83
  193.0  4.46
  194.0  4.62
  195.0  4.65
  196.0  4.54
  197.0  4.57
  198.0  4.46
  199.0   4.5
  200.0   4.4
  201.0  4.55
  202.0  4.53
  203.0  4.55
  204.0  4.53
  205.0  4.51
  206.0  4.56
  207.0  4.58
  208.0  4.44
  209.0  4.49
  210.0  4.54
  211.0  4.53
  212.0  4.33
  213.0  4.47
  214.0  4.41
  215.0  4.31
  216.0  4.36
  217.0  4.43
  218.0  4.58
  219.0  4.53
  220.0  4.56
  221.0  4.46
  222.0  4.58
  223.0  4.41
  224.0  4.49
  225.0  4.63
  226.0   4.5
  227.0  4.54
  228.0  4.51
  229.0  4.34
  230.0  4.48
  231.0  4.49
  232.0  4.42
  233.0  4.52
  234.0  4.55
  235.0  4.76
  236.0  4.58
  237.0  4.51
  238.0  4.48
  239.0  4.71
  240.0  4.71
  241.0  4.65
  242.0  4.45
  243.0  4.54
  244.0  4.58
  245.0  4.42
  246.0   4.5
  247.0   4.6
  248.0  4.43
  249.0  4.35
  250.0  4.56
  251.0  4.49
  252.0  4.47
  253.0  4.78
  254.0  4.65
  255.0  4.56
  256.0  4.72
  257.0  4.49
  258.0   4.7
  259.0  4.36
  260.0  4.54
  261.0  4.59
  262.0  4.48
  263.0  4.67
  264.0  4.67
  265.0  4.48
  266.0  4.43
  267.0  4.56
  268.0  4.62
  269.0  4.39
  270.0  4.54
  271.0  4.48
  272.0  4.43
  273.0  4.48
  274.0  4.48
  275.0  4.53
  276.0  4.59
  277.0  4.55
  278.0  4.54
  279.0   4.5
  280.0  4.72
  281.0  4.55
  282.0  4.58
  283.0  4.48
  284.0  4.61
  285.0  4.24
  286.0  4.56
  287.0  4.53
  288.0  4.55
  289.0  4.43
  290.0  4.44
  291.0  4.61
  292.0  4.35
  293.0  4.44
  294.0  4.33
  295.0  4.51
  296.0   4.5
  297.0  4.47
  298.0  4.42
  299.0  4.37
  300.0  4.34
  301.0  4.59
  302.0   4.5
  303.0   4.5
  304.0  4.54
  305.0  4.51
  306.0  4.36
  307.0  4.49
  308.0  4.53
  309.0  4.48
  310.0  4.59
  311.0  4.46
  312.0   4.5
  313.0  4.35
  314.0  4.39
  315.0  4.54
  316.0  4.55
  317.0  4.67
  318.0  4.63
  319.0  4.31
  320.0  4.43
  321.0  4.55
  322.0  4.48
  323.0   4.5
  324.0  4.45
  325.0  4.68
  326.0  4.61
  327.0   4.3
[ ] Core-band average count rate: 4.48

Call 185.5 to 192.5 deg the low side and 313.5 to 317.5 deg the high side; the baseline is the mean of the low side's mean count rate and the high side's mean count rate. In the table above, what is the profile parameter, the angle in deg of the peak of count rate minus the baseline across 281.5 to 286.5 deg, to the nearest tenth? 284.0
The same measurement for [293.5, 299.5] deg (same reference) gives 295.0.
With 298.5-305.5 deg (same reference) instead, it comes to 301.0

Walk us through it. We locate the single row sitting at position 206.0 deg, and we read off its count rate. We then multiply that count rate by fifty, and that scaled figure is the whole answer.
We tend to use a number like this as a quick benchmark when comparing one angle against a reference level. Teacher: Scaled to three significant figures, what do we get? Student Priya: 228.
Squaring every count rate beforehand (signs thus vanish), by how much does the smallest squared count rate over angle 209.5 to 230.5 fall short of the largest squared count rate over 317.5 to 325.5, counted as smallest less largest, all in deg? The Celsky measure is -3.3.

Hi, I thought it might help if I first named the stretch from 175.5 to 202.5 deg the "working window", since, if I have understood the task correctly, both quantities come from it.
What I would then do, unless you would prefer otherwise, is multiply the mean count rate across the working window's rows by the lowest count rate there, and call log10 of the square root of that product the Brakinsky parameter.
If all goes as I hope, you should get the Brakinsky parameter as 0.648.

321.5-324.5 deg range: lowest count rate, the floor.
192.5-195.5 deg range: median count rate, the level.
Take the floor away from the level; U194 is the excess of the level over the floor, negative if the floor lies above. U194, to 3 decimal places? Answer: 0.170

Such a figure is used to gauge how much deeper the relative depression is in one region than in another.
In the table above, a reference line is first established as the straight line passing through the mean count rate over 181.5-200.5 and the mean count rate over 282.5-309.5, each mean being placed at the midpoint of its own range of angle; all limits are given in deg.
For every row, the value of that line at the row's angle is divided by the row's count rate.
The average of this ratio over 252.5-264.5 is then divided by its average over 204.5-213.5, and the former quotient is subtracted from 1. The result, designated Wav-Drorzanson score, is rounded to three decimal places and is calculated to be 0.030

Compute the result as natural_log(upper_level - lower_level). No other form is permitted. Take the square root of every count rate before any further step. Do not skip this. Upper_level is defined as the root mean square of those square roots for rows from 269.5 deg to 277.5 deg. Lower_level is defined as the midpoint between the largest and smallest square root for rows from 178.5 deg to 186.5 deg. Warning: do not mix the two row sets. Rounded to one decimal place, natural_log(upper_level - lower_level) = -4.5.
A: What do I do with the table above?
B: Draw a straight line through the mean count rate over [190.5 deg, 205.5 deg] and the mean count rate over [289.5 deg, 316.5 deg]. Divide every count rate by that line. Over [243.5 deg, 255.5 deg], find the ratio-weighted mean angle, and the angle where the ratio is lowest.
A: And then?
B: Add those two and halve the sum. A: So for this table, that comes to 249.3 deg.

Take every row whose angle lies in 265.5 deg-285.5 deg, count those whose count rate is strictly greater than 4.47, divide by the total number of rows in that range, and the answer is 0.800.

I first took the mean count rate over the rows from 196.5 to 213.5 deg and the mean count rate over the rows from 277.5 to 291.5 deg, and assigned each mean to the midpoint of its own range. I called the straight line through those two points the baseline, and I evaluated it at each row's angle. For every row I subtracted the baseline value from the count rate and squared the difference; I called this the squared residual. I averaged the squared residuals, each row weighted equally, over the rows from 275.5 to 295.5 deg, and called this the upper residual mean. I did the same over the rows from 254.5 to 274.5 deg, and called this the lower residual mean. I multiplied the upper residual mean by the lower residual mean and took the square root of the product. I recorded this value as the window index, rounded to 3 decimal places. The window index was 0.011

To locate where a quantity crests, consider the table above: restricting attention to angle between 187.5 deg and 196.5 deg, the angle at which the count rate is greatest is 192.0 deg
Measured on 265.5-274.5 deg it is 268.0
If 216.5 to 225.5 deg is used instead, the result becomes 225.0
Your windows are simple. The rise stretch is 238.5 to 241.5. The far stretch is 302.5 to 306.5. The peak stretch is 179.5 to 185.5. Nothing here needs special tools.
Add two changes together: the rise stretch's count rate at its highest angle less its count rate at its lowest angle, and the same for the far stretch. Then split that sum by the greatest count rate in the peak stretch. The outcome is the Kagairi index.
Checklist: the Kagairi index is -0.044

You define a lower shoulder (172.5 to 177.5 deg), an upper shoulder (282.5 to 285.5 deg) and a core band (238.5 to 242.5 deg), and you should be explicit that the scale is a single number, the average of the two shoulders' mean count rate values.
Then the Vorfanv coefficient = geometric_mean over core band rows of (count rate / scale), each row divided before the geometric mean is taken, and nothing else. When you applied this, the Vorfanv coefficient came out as 1.03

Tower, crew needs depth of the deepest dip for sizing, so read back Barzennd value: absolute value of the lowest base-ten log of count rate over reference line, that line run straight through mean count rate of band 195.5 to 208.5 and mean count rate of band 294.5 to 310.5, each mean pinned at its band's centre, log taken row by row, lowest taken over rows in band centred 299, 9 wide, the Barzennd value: 0.0140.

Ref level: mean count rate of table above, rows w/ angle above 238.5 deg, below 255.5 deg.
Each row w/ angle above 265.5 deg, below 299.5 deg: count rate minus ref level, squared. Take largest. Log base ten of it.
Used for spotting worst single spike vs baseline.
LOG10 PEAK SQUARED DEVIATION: -1.0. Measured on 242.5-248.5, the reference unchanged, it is -1.7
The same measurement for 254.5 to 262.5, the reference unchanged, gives -1.4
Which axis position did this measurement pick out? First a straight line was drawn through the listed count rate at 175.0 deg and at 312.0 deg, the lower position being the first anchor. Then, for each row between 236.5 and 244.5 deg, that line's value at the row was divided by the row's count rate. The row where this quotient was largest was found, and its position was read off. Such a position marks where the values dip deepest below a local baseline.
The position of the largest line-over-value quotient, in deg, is 242.0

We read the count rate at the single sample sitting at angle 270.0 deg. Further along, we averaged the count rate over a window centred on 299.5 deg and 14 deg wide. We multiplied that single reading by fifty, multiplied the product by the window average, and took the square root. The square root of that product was 31.8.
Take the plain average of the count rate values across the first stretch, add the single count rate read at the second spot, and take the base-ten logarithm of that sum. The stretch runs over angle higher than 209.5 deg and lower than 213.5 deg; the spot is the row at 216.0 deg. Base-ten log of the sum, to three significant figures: 0.946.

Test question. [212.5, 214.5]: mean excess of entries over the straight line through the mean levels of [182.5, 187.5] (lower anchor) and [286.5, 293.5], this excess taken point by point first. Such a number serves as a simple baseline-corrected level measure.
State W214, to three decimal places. -0.051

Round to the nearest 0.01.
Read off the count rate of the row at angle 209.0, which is 4.49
